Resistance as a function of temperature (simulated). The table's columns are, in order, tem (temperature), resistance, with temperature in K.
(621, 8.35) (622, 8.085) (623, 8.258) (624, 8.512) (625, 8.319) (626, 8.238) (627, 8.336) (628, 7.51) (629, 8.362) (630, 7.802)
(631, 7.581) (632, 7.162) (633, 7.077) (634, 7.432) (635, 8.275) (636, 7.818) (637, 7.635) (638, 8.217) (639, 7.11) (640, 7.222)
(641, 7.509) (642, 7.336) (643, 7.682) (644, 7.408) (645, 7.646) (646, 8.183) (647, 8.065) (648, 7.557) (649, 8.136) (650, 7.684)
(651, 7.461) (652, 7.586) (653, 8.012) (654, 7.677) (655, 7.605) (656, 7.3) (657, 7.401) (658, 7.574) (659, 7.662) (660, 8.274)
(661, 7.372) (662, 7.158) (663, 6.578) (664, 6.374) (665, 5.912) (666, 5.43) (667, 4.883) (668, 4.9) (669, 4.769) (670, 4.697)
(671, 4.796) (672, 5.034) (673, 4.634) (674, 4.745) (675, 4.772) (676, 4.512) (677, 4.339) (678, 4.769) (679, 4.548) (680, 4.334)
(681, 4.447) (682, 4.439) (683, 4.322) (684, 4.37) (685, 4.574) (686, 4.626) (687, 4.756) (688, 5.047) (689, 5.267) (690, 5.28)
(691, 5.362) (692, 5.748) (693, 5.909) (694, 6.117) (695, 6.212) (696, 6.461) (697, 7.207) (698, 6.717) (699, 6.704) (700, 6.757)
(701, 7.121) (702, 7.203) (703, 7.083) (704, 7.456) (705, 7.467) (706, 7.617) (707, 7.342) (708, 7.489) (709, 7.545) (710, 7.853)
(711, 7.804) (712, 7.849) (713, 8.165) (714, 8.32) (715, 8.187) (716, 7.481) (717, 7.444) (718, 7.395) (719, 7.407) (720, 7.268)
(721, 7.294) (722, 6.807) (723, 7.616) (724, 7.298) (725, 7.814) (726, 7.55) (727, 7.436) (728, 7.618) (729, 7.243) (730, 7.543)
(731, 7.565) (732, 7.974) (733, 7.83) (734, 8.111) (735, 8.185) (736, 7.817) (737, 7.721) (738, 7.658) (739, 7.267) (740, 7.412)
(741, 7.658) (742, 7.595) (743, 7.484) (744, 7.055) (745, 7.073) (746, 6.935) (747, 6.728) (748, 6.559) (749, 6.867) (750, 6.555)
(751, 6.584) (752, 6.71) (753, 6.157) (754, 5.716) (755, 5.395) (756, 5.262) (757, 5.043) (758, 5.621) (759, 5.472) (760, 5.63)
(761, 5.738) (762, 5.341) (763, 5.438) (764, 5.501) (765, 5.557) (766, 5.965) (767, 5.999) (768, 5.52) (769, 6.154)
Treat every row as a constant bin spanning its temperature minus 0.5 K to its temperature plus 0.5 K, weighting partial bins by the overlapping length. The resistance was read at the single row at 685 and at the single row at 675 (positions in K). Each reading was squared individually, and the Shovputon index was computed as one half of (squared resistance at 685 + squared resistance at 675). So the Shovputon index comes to 22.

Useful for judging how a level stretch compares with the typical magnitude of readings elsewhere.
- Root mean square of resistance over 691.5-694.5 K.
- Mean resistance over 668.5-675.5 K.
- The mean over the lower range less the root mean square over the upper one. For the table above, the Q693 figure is -1.1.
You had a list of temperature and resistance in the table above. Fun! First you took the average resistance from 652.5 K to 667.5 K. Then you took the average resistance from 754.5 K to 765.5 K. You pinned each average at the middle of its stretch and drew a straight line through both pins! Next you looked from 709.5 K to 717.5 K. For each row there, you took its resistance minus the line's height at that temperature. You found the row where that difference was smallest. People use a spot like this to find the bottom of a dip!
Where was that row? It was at 717 K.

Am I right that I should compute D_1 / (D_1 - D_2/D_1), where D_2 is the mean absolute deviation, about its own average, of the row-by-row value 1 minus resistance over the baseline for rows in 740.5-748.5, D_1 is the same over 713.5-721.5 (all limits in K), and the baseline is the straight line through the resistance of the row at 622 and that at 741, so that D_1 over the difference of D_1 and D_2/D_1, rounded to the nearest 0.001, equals -0.042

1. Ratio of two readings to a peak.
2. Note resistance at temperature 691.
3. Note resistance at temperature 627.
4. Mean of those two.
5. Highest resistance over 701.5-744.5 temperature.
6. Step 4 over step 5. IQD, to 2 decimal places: 0.82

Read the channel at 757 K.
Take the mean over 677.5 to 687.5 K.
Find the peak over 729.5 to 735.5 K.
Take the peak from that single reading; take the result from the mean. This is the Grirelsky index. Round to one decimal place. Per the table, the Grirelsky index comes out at 7.7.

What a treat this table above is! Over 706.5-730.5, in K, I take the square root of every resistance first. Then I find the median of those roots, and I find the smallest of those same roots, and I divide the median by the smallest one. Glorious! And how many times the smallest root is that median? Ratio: 1.05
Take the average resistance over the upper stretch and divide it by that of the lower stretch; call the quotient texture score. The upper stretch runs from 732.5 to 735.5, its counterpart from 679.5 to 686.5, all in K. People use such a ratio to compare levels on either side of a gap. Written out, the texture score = 1.8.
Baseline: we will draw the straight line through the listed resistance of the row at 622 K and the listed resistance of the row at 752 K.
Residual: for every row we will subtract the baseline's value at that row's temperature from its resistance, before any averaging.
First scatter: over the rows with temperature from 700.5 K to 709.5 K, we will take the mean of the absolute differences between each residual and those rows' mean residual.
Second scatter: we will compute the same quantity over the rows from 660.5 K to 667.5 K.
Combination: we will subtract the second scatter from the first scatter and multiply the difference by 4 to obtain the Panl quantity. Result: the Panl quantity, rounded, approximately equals -2.1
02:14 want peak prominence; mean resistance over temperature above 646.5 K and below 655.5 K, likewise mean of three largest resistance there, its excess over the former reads 0.3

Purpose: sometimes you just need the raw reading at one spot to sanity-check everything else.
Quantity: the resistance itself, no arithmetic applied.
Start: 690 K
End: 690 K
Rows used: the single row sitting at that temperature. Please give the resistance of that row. 5.28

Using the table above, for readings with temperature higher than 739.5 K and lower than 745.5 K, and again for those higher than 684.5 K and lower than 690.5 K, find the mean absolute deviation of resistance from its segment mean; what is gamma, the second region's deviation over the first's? 1.3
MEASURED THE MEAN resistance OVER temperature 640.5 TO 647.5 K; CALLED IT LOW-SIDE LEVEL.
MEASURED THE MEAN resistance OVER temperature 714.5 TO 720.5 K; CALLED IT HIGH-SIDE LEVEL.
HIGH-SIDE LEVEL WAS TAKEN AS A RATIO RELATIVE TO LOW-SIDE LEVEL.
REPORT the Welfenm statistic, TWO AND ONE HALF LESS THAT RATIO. 1.52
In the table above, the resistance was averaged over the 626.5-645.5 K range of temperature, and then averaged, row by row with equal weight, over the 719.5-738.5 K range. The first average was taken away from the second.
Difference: -0.04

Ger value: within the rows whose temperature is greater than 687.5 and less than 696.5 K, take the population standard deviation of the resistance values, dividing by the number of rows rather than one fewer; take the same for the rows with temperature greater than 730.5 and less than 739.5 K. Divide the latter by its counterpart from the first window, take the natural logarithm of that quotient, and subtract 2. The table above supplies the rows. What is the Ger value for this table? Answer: -2.56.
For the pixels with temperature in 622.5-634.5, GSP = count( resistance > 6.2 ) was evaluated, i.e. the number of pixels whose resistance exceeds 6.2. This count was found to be 12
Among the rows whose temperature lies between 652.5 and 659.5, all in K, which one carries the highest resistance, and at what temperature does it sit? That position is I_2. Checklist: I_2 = 653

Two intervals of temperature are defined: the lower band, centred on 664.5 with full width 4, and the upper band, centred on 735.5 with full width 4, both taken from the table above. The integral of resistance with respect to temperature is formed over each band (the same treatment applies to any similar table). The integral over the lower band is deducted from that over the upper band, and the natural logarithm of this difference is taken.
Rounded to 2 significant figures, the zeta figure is 2.0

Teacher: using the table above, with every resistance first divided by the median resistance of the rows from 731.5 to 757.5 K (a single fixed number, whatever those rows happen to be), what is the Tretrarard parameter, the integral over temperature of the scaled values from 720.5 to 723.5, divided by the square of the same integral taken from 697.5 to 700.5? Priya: 0.38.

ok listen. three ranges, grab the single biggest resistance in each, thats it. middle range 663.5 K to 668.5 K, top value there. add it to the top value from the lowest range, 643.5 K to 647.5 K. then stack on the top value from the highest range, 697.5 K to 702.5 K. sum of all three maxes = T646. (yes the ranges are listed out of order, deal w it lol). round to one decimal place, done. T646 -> 21.8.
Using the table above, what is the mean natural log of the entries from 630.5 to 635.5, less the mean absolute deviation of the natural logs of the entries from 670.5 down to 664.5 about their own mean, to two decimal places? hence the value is 1.94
